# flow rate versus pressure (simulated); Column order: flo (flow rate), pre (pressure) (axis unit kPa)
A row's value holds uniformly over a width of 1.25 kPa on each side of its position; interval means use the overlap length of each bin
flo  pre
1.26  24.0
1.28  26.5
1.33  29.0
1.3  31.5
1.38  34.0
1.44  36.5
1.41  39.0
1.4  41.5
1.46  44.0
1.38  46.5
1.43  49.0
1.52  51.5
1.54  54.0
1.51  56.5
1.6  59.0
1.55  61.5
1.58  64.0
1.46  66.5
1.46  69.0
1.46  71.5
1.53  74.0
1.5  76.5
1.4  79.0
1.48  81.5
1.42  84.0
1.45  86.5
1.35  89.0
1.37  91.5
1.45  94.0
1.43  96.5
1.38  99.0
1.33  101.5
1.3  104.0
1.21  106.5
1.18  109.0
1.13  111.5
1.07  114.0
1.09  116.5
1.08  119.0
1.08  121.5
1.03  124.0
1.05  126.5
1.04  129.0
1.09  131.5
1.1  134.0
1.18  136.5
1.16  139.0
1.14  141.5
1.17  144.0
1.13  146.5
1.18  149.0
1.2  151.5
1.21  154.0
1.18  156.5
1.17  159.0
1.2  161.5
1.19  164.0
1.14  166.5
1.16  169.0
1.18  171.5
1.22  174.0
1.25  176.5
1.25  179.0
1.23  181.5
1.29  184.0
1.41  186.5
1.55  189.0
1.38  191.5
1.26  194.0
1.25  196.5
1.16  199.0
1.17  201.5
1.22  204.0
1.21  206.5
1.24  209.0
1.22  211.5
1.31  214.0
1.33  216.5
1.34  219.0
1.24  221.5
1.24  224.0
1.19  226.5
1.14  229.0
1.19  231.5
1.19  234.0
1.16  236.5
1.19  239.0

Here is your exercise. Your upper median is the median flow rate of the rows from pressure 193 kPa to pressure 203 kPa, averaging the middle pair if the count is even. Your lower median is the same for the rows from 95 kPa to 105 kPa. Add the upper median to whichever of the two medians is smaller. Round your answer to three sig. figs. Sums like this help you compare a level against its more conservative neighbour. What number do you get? 2.42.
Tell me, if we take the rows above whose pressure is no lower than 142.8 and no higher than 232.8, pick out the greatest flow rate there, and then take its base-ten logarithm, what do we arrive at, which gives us 0.19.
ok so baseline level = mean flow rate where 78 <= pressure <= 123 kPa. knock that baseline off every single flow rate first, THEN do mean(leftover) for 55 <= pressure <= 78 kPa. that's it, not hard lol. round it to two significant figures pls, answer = 0.23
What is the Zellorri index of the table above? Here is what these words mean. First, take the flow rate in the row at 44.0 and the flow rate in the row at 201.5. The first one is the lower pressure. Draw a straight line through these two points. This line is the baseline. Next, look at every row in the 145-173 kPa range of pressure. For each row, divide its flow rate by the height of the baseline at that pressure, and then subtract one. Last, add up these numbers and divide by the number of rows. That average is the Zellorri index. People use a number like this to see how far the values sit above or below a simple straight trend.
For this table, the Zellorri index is -0.057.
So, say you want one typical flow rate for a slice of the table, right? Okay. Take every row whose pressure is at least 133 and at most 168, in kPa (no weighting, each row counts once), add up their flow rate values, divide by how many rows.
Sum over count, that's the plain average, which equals 1.17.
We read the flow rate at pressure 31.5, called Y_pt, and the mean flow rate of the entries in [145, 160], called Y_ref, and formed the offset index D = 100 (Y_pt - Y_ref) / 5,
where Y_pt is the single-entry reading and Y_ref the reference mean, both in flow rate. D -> 2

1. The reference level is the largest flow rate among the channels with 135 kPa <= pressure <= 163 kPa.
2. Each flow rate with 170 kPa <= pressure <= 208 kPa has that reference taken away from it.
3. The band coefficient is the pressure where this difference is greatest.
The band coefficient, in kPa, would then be 189.0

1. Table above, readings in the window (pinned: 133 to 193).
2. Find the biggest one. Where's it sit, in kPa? 189.0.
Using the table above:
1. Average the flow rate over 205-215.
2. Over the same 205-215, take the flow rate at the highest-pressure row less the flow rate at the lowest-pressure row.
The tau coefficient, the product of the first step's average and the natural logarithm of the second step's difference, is -2.9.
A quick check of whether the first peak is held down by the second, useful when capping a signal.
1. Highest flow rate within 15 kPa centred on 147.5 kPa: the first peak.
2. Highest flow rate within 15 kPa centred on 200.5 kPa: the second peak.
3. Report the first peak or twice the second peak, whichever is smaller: 1.21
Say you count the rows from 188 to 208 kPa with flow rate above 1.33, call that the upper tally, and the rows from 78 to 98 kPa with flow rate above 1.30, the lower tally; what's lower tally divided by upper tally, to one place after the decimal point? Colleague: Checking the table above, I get 4.0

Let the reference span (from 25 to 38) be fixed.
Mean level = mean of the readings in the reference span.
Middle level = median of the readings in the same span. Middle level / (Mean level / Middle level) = 1.31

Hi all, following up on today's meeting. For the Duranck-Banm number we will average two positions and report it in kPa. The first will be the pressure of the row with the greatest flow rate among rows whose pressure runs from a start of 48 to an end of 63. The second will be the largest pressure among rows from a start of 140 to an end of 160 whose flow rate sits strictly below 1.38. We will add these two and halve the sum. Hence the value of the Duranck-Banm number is 109.0 kPa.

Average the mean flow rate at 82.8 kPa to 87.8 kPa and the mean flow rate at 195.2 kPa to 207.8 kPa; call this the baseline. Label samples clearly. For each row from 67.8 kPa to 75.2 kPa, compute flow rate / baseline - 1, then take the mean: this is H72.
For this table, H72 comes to 0.13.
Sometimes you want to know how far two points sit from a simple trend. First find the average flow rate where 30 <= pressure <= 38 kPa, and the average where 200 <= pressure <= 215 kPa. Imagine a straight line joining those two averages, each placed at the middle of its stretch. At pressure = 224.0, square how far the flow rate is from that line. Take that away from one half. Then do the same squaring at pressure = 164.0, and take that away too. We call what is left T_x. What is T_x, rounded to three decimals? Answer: 0.494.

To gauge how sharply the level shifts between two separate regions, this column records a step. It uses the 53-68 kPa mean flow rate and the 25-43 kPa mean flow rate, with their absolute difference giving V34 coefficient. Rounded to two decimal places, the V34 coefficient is 0.18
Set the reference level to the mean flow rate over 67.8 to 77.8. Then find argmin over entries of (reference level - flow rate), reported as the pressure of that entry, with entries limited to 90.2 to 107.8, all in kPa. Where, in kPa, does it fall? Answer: 94.0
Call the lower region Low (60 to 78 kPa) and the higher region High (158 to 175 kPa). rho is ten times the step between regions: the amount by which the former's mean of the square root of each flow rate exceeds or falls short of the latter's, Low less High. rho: 1.4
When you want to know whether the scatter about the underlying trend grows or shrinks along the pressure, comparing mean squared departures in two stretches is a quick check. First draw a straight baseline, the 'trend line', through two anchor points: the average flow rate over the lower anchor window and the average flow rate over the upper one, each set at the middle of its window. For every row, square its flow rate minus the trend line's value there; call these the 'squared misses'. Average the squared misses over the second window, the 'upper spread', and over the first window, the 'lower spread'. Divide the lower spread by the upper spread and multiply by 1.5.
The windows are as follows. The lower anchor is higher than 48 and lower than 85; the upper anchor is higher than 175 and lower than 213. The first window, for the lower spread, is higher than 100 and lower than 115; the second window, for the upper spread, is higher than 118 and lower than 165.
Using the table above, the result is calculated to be 1.4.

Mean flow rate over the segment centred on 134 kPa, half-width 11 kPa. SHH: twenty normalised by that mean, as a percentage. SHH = 1807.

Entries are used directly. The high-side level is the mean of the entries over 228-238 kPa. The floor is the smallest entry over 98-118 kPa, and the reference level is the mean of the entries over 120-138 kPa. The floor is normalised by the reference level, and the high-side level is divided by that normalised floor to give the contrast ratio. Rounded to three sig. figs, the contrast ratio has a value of 1.18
